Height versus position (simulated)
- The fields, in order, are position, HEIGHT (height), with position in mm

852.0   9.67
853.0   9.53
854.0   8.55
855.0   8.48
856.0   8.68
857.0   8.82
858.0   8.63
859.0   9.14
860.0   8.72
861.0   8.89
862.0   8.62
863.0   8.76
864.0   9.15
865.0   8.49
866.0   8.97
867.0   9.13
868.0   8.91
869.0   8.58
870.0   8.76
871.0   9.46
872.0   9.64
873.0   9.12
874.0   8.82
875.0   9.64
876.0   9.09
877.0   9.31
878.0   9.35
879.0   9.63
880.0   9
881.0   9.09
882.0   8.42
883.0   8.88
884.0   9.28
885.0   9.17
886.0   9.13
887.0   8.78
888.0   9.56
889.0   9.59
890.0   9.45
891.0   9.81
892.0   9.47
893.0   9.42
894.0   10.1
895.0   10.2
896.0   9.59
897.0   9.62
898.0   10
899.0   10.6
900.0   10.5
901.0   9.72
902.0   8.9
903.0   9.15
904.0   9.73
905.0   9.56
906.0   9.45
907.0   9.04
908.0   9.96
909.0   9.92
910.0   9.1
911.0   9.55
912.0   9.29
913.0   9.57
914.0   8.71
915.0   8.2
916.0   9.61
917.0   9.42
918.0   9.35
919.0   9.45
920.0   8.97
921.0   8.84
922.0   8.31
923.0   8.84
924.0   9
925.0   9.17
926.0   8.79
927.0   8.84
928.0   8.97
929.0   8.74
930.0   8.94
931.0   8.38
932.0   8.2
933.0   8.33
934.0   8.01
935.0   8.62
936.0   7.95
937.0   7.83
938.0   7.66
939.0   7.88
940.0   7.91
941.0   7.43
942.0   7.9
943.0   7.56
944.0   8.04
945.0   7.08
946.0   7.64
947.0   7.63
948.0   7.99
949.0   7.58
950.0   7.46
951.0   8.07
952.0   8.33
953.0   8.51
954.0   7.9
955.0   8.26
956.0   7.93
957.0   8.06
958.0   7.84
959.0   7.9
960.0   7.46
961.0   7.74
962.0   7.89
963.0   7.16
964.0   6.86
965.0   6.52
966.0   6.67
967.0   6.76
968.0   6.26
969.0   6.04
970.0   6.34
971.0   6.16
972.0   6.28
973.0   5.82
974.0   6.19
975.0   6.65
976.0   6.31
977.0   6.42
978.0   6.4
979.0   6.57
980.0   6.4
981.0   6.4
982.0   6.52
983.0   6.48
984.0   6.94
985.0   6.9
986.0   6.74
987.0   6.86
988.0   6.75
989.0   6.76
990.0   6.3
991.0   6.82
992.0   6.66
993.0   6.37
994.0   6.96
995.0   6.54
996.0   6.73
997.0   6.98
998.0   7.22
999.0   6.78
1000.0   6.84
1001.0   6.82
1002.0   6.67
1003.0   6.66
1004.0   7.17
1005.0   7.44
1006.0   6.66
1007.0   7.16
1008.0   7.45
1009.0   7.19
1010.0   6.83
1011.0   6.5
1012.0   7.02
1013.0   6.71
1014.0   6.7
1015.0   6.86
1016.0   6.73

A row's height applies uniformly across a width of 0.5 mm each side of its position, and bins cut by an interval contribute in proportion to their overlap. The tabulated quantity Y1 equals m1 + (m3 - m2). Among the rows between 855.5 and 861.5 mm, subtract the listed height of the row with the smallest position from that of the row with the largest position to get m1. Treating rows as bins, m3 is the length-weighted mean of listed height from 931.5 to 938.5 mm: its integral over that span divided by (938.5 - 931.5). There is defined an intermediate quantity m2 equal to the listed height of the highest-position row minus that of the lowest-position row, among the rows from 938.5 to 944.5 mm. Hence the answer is 8.1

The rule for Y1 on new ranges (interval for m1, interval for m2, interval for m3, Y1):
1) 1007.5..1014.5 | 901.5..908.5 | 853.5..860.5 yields 6.9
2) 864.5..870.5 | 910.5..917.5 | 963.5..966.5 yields 7.1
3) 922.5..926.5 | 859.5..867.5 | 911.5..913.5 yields 9.0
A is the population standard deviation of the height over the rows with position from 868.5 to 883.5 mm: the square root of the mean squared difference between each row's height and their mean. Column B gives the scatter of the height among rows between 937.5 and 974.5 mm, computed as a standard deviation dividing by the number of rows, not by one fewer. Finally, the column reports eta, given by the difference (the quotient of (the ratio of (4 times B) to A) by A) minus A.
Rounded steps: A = 0.37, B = 0.73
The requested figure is 21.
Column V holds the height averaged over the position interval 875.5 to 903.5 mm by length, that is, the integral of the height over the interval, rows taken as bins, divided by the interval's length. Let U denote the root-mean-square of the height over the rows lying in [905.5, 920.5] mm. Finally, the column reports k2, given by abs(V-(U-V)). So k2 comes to 9.6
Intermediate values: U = 9.32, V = 9.5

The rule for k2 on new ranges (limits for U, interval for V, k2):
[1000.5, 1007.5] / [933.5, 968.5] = 8.4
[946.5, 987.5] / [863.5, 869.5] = 10.7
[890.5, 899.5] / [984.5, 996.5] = 3.5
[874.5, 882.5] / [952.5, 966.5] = 6.0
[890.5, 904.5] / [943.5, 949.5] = 5.5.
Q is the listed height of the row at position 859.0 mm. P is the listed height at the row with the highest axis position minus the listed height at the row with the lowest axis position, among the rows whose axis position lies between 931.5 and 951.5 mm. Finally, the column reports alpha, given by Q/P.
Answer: -70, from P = -0.1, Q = 9.14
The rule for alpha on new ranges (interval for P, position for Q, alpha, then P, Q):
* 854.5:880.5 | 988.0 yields 13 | 0.5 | 6.75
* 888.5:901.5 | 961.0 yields 60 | 0.1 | 7.74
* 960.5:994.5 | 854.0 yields -11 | -0.8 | 8.55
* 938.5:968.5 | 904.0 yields -6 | -1.6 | 9.73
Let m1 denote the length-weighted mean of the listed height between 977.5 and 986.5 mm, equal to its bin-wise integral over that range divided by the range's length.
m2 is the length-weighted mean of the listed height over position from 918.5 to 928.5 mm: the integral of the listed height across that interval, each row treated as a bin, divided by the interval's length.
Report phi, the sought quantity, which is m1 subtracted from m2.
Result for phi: 2.3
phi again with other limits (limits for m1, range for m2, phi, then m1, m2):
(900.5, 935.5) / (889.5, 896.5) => 0.7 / 9.05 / 9.7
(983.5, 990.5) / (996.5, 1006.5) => 0.2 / 6.75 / 6.9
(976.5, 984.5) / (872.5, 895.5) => 2.8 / 6.52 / 9.3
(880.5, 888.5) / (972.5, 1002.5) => -2.4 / 9.04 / 6.6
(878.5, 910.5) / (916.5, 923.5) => -0.5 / 9.49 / 9.0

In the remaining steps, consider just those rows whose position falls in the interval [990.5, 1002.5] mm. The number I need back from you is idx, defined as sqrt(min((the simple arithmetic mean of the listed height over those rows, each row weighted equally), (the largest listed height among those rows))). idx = 2.60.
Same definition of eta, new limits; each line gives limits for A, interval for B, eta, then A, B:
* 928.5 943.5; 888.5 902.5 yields 9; 0.42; 0.44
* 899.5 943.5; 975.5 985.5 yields 1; 0.72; 0.20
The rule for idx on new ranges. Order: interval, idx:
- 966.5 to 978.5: 2.51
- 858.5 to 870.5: 2.97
